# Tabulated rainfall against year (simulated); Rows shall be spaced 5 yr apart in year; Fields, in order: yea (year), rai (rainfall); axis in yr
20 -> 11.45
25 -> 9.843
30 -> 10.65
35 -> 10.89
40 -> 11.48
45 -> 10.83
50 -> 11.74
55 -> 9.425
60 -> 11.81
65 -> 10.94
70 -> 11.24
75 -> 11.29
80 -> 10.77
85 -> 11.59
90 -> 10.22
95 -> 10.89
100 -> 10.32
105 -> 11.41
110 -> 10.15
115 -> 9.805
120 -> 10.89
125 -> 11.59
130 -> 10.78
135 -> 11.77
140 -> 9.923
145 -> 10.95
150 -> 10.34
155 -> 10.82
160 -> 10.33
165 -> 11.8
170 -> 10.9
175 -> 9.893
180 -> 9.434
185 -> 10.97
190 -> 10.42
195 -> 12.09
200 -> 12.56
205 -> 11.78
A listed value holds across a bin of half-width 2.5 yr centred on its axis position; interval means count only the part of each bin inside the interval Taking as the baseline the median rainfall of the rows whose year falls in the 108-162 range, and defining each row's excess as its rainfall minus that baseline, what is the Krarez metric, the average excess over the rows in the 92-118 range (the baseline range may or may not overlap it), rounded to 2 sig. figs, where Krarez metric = -0.26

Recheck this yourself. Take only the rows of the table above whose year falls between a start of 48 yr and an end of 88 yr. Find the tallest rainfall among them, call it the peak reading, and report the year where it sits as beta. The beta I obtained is 60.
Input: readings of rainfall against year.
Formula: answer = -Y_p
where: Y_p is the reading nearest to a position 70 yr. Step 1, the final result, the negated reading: -11.2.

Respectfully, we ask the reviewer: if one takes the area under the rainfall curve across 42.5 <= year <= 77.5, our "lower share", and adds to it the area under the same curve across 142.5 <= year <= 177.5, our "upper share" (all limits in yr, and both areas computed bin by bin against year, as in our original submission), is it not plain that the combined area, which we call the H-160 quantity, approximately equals 762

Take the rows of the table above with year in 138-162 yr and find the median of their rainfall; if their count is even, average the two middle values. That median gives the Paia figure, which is 10.3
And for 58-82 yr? 11.2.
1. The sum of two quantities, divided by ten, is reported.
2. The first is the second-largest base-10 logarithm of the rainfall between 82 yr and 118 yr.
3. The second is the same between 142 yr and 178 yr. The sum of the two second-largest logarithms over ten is 0.210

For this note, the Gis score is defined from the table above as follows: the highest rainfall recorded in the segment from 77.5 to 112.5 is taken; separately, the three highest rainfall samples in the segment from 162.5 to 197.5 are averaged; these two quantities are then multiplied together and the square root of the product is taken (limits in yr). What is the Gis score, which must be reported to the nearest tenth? 11.6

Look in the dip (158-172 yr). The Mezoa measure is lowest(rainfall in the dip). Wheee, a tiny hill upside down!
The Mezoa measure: 10.33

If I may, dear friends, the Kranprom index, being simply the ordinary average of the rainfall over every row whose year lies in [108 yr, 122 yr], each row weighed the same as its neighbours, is 10.3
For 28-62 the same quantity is 11.0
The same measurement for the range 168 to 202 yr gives 10.9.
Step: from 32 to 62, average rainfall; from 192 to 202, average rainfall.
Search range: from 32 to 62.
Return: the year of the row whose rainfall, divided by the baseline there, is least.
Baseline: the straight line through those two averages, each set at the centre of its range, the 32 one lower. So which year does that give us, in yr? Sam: 55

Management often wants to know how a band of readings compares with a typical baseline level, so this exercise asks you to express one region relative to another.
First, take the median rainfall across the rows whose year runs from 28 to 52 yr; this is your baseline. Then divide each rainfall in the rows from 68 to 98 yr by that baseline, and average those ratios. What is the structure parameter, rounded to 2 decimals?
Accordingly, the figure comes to 1.01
